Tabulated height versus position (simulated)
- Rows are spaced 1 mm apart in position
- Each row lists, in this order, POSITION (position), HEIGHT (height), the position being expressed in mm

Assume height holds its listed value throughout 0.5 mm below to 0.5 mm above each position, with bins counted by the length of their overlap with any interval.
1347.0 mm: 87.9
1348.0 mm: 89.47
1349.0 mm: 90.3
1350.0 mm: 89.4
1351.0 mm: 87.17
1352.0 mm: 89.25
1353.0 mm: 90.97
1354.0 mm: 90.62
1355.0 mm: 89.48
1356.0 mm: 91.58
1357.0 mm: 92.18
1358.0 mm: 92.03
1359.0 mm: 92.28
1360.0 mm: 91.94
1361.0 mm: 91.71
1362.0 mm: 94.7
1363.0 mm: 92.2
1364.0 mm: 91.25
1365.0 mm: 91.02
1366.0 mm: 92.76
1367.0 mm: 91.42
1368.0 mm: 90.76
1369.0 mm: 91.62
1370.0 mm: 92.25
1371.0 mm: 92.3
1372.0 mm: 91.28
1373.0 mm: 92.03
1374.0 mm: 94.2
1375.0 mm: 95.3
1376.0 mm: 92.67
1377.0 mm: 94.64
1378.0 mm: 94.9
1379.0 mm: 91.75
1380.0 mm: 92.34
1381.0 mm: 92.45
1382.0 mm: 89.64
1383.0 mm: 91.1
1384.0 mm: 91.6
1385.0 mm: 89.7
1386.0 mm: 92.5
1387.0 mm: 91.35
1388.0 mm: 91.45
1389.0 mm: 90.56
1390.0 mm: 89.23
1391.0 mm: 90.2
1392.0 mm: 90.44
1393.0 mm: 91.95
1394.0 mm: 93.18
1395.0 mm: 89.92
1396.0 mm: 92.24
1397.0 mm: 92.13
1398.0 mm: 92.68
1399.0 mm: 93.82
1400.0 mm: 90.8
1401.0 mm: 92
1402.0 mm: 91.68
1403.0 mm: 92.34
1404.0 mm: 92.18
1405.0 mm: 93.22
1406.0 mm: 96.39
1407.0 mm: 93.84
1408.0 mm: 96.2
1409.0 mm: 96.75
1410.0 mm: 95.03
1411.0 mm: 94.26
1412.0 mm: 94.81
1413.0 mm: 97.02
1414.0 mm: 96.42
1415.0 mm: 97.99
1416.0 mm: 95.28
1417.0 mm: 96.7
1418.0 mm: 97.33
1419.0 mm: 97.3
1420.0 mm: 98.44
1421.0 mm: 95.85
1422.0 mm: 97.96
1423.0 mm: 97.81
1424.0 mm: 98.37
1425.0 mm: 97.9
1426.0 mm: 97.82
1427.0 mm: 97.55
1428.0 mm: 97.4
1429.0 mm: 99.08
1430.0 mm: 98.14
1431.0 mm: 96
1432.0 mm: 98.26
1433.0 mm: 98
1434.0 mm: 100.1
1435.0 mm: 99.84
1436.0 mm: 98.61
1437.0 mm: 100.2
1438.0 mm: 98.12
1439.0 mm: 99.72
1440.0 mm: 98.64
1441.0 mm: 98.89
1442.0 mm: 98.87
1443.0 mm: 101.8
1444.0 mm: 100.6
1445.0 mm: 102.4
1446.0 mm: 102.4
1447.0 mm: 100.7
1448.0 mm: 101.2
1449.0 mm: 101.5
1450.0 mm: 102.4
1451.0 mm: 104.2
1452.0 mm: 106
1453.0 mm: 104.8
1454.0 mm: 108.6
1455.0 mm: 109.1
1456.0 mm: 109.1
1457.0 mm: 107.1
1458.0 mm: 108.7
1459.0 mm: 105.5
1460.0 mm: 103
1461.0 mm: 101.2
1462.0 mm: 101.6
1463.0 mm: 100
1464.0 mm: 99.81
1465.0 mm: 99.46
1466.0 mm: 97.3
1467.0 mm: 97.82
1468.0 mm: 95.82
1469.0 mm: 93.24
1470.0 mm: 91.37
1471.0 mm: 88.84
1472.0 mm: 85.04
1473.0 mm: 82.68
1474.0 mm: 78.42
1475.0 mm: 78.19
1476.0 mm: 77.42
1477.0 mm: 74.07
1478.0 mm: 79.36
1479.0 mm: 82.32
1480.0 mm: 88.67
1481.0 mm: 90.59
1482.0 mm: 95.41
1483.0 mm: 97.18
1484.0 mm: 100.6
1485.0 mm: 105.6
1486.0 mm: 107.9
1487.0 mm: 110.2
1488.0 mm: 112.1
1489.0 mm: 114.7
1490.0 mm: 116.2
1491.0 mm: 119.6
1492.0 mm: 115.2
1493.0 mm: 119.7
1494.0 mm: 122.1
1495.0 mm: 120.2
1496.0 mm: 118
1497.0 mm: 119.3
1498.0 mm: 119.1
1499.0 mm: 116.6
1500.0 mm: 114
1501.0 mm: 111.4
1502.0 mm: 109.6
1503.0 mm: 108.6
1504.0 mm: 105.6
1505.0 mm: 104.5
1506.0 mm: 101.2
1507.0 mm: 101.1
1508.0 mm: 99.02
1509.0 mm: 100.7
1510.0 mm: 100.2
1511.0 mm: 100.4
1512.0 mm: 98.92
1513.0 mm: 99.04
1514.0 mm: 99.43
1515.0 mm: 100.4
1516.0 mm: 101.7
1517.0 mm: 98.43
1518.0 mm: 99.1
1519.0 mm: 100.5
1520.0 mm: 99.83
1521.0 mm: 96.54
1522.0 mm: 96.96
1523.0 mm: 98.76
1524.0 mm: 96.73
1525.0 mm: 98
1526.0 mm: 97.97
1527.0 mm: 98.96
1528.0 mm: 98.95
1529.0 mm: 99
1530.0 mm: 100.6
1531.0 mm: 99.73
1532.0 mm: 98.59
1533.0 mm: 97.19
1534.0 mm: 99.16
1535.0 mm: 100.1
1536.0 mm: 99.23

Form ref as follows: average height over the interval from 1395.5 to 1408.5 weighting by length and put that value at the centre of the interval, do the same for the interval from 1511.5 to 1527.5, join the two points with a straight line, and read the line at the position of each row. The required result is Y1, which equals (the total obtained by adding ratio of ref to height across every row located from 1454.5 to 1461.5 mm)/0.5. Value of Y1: 12.6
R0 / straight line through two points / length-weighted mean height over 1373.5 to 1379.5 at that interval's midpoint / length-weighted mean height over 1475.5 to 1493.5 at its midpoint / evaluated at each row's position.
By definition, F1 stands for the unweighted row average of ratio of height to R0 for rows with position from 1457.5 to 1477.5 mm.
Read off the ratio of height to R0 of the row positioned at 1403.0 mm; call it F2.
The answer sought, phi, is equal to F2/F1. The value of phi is 1.03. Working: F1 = 0.94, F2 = 0.97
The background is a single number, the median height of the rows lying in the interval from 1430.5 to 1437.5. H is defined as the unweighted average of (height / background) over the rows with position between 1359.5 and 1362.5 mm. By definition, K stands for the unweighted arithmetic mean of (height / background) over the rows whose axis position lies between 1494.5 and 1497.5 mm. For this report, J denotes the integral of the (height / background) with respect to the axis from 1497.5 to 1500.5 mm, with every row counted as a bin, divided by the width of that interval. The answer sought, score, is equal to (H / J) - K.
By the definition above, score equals -0.41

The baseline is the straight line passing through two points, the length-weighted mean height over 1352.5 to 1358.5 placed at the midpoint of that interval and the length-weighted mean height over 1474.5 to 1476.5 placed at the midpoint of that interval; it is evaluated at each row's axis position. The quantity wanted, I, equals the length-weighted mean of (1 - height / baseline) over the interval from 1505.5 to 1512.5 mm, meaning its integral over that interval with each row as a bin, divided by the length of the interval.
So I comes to -0.35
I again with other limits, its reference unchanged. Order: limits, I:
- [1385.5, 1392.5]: -0.04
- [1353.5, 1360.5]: -0.01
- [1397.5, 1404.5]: -0.07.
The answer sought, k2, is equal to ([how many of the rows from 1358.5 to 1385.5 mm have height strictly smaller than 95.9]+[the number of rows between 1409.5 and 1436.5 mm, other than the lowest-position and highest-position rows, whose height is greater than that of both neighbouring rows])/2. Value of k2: 18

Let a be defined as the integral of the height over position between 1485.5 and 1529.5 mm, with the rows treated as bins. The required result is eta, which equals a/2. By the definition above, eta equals 2333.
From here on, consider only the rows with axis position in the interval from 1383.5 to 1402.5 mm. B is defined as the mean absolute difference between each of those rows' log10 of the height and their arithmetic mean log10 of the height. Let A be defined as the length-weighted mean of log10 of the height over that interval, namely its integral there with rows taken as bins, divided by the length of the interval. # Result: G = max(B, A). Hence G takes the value 1.961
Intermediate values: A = 1.96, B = 0.005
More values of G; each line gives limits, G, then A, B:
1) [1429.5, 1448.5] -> 1.998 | 2.00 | 0.006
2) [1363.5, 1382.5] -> 1.965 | 1.97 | 0.005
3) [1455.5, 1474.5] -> 1.986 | 1.99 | 0.031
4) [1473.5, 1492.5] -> 1.981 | 1.98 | 0.062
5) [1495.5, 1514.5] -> 2.027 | 2.03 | 0.027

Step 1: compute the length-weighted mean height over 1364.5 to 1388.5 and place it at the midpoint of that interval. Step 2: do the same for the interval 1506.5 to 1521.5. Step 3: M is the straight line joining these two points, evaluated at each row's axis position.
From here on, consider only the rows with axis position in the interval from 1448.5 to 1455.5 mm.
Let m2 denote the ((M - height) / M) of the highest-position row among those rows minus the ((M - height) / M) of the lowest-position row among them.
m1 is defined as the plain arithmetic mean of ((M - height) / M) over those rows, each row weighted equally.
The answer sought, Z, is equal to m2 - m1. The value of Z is 0.02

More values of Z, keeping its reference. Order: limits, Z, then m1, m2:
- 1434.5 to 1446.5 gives 0.03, -0.05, -0.020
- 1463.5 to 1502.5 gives -0.05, -0.03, -0.077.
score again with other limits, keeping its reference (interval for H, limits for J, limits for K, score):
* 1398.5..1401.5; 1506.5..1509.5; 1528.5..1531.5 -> -0.09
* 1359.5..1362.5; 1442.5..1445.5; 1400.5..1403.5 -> -0.02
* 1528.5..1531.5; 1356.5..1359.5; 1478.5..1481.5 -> 0.20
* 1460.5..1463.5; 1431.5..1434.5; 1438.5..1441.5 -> 0.02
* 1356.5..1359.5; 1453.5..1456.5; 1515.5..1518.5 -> -0.17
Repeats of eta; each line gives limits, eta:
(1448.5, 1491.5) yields 2116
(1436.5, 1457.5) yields 1078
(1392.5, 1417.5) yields 1174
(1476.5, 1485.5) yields 407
